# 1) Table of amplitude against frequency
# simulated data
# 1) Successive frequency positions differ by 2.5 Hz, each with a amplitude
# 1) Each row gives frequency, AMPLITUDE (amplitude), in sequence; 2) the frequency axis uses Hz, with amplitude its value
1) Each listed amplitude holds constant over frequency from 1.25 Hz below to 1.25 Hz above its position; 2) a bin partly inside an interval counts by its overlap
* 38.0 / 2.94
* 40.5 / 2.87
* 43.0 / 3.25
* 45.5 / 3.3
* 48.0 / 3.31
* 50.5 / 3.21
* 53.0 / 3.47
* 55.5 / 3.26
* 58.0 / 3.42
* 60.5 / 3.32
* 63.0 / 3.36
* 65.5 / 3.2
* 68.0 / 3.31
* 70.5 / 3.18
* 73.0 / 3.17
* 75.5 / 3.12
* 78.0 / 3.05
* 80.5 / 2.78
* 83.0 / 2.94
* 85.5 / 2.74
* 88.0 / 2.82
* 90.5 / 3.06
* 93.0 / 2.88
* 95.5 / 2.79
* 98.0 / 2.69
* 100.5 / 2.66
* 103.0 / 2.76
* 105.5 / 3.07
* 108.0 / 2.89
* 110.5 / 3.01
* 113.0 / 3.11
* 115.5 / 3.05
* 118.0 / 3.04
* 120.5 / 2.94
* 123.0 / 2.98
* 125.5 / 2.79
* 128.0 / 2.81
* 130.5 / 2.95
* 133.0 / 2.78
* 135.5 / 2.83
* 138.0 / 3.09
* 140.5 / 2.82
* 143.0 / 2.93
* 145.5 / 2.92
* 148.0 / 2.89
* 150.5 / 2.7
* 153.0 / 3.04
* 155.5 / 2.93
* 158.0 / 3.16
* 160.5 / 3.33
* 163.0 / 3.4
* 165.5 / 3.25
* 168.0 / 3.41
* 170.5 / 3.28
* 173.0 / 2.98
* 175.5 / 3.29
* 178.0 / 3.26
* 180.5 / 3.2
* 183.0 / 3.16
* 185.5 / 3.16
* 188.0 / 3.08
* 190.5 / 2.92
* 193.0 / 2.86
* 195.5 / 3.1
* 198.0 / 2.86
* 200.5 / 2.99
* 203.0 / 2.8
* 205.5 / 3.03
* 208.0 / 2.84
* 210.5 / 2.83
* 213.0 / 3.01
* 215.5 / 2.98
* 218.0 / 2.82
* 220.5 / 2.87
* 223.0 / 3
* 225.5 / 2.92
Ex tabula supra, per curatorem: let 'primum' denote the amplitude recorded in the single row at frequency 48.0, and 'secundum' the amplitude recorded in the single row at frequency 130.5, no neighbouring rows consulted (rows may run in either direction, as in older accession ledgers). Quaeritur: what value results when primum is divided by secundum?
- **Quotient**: 1.12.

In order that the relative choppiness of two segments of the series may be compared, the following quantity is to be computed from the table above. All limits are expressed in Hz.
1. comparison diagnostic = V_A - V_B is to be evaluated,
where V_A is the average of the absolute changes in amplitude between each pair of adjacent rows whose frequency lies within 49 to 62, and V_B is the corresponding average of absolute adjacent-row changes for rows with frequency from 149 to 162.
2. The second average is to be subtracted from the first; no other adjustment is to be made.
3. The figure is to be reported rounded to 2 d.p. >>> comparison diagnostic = -0.03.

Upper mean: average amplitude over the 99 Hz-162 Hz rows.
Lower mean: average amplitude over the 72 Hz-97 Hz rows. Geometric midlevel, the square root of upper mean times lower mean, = 2.94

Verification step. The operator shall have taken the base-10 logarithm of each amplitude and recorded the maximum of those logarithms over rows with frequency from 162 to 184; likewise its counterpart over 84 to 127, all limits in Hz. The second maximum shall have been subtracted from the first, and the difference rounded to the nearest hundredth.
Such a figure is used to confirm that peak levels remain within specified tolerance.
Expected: 0.04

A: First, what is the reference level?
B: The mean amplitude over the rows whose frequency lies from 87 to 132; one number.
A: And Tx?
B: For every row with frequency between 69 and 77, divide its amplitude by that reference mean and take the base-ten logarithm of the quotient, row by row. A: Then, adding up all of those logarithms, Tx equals 0.11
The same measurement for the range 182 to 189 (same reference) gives 0.10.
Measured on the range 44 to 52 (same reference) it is 0.16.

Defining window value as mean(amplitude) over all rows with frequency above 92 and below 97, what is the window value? 2.83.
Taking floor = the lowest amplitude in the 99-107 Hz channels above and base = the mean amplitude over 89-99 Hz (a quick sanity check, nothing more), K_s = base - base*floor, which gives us -4.7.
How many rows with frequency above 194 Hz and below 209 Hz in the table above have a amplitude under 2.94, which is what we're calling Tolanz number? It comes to 3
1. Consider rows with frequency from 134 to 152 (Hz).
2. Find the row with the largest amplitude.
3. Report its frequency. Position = 138.0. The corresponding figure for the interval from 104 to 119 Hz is 113.0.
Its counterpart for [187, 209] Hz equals 195.5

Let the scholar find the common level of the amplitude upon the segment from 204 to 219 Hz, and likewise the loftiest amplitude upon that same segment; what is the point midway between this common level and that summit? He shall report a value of 2.97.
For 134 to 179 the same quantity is 3.25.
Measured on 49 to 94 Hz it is 3.30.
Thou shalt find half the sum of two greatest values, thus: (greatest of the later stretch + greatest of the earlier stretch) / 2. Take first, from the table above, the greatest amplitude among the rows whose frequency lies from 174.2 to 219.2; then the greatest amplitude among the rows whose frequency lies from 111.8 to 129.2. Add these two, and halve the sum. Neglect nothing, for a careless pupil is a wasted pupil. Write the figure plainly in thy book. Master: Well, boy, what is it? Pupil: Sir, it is 3.20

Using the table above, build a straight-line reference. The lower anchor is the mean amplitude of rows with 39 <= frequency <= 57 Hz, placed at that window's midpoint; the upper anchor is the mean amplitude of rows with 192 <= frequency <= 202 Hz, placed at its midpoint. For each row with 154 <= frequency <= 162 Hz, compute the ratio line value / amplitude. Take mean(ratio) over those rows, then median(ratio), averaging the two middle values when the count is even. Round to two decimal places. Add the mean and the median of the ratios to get 1.92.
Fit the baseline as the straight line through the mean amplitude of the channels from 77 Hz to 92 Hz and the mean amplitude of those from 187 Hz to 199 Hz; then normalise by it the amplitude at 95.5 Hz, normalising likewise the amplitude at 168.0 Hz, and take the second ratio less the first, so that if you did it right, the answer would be 0.20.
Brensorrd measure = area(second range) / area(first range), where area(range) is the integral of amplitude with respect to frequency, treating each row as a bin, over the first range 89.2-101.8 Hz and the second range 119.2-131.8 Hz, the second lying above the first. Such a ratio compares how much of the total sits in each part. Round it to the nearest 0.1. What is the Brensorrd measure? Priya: 1.0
